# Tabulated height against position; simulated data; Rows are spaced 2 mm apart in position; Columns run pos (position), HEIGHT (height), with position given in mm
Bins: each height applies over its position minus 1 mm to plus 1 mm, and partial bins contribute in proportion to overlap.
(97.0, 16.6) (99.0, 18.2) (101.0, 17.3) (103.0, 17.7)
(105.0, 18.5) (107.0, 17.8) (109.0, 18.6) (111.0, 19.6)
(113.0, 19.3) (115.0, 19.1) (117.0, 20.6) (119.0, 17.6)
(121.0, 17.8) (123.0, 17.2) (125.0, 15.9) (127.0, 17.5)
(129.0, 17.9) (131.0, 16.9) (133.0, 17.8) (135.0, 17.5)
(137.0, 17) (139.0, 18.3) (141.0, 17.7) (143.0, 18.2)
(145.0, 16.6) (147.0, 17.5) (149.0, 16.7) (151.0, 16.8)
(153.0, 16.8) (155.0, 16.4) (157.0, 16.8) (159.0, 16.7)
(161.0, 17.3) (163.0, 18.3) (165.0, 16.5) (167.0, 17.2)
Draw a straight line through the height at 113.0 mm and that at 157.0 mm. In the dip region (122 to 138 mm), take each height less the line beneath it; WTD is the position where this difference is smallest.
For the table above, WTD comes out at 125.0 mm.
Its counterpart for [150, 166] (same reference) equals 155.0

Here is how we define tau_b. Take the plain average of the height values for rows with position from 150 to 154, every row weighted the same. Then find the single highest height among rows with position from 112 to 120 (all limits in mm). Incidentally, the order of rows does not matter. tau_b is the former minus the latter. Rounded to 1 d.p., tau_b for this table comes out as -3.8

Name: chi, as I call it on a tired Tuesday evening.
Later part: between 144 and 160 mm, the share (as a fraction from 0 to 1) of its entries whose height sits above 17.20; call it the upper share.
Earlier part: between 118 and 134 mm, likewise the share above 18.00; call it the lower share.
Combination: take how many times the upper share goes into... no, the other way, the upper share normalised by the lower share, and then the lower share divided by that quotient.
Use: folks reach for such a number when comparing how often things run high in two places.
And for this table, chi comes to 0.0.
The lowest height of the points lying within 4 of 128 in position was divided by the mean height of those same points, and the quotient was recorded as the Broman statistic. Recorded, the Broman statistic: 0.933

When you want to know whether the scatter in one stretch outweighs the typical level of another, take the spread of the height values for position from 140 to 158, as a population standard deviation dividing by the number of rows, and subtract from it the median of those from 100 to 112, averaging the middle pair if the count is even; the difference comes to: -17.6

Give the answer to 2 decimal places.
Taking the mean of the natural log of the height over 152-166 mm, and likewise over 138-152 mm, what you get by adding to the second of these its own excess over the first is 2.88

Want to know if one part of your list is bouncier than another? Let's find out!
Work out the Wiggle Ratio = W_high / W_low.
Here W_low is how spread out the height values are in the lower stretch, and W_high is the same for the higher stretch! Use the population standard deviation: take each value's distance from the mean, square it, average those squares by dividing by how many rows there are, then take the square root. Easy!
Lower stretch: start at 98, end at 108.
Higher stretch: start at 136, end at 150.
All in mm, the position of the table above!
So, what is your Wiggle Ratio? 1.5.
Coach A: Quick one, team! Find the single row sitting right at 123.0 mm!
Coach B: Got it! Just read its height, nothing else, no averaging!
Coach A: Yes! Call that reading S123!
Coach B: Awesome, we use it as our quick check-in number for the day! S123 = 17.2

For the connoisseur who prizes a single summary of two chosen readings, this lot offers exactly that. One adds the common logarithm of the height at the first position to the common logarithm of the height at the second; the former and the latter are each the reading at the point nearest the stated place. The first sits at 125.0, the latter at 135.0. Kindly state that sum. 2.44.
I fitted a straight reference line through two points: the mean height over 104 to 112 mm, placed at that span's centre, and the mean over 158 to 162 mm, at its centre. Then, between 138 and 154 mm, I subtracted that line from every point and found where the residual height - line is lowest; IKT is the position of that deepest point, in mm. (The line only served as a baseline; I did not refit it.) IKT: 145.0 mm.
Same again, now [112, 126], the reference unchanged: 125.0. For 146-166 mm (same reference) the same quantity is 155.0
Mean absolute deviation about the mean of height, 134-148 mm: 0.45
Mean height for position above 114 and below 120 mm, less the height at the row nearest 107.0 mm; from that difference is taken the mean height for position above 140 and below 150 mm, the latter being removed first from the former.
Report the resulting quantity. -16.0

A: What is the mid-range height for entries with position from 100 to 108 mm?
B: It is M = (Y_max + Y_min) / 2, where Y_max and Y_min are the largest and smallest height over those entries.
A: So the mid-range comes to 17.9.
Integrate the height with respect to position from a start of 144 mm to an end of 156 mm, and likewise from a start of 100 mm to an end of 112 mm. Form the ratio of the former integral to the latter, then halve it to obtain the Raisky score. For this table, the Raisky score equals 0.460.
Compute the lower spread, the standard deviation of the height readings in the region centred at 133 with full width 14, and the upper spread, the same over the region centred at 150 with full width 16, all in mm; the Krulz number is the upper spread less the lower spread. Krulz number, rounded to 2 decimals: 0.09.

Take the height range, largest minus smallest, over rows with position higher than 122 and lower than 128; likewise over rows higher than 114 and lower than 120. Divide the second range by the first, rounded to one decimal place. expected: 1.9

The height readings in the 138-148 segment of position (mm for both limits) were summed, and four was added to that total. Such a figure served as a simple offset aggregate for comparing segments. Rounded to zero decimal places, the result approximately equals 92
